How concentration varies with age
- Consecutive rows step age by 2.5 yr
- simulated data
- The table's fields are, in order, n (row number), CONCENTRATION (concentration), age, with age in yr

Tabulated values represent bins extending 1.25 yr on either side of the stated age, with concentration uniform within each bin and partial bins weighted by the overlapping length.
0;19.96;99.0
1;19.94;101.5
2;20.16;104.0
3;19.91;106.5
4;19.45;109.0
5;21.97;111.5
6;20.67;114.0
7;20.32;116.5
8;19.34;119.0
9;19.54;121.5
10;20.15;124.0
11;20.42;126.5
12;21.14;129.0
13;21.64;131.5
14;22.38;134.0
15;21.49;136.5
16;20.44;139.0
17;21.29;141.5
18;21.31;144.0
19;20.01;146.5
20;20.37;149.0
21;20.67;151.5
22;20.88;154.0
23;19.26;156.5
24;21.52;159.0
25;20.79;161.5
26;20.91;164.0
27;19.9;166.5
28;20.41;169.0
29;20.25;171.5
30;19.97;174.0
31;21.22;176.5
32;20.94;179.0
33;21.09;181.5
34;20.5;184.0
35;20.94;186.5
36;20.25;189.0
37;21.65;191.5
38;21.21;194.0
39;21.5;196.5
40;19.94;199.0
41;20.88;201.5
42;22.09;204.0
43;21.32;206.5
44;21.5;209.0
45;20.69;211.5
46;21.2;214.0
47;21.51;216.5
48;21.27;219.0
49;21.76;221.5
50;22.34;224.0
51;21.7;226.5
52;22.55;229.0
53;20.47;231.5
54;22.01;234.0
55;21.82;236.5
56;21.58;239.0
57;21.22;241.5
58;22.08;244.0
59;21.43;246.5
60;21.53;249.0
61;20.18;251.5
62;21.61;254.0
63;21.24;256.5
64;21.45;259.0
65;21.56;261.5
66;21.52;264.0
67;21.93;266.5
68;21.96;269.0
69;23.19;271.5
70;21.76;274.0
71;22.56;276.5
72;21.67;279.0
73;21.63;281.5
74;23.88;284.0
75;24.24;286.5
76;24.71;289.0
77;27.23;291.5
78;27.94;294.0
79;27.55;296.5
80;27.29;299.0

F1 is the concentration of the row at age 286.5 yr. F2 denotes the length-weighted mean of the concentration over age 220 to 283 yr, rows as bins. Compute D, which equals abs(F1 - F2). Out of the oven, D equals 2.5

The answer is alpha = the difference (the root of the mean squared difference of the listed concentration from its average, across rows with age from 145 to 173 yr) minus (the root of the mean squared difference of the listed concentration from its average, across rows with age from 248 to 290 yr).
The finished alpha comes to -0.6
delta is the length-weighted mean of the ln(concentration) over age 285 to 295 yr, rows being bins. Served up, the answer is 3.25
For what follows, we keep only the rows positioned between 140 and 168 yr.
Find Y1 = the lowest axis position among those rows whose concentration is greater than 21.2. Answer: 141.5 yr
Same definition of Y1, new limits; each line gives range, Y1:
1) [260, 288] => 261.5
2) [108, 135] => 111.5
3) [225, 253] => 226.5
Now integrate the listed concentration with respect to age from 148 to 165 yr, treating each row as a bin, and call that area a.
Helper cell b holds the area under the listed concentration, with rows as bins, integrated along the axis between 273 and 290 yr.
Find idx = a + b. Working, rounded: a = 351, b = 390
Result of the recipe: 740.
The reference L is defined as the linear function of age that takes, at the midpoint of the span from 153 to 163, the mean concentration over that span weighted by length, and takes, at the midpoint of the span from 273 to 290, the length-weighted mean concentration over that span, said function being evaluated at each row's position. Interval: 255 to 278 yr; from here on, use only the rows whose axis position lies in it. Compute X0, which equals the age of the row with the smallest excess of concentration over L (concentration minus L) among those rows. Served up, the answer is 256.5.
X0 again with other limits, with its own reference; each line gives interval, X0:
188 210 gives 199.0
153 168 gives 156.5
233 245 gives 241.5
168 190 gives 174.0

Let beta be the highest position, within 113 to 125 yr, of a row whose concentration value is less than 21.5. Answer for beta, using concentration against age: 124.0 yr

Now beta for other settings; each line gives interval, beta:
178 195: 194.0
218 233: 231.5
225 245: 241.5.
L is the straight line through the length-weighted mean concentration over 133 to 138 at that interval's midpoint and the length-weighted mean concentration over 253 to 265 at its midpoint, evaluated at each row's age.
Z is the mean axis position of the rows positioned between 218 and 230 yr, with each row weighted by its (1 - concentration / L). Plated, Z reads 227.7 yr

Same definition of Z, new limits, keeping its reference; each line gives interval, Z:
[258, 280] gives 272.3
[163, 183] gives 171.5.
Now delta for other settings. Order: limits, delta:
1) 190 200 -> 3.05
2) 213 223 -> 3.07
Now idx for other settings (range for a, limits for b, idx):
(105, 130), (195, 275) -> 2229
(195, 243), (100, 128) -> 1594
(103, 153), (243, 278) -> 1792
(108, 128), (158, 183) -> 922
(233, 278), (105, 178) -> 2481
